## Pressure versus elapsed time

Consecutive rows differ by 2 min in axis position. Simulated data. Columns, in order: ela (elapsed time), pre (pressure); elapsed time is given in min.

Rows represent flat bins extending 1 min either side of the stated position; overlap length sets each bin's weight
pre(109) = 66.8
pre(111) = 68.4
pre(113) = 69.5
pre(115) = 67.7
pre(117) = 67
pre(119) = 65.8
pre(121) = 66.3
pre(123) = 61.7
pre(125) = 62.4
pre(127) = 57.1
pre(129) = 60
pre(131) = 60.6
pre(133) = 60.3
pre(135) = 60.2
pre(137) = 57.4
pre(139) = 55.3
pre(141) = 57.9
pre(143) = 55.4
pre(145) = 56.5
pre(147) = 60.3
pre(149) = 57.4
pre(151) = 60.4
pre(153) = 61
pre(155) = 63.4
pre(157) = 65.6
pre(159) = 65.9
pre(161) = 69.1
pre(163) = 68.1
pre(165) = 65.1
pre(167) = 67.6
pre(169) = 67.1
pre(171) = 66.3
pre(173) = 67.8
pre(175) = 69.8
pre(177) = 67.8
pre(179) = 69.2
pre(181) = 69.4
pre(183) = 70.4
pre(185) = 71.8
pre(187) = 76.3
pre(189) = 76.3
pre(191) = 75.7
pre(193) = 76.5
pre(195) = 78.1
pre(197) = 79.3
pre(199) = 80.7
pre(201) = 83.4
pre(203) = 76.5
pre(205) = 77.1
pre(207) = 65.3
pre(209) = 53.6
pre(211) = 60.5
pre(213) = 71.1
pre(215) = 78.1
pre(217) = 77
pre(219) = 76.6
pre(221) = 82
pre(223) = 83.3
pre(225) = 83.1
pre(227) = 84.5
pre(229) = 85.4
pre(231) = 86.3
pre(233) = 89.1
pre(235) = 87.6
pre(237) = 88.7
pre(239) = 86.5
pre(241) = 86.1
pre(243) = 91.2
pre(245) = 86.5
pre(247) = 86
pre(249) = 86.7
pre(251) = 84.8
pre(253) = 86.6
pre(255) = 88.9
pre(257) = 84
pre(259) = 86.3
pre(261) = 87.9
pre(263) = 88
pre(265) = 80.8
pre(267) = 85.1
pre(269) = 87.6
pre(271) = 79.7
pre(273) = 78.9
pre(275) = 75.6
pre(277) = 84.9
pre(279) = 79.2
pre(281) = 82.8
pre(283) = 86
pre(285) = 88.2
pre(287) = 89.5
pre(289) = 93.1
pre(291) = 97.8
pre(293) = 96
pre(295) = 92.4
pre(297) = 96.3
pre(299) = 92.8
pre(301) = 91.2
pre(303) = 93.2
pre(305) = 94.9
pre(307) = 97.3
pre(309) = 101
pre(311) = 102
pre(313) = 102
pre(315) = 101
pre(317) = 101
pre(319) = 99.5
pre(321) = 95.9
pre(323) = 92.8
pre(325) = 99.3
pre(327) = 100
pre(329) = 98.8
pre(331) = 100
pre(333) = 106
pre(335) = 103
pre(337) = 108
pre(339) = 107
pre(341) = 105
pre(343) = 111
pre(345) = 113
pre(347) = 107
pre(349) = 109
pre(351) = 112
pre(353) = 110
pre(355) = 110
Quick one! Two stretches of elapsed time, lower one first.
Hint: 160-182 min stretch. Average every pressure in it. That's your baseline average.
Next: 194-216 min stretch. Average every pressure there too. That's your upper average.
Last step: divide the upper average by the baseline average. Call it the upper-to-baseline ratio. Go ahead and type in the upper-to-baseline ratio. 1.08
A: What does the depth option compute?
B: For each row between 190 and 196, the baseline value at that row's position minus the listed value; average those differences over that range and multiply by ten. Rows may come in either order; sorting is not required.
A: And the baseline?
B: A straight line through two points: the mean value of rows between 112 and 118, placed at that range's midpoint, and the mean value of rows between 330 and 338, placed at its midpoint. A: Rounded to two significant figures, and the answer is 42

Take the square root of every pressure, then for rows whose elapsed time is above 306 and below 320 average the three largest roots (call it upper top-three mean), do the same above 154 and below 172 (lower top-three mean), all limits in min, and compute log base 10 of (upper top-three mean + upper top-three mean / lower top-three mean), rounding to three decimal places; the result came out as 1.053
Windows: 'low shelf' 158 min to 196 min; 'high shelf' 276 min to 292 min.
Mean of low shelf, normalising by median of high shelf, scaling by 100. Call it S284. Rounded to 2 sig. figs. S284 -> 81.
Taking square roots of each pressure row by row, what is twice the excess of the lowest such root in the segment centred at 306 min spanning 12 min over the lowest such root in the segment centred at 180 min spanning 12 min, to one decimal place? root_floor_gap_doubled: 2.6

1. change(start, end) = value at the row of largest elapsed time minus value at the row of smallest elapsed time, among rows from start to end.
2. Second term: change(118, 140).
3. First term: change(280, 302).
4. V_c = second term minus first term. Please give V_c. -19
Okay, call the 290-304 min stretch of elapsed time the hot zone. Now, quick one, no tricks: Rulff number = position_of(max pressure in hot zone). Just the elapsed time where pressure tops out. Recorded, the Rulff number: 291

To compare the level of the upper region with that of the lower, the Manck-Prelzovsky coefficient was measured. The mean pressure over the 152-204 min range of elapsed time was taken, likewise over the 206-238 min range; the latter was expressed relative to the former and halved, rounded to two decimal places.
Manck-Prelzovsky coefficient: 0.55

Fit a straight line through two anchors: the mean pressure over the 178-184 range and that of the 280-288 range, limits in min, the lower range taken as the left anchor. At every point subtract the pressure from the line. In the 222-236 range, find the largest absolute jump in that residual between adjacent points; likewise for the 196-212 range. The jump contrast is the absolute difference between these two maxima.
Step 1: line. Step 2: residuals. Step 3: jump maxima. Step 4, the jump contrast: 9.7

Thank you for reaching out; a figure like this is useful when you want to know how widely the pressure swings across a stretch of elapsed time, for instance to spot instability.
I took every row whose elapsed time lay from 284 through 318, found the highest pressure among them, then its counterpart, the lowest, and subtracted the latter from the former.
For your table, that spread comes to 14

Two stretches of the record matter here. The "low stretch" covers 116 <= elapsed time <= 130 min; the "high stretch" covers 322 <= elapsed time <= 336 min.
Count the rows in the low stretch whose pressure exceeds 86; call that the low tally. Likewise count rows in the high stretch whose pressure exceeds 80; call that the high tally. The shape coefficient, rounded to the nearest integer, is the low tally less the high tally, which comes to -7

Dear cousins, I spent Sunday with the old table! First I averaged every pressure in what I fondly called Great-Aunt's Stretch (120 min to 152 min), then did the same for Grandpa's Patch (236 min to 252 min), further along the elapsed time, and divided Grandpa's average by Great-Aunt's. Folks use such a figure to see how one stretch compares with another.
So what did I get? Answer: 1.47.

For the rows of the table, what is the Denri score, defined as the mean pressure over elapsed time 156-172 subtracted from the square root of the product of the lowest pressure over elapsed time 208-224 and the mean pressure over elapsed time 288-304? 4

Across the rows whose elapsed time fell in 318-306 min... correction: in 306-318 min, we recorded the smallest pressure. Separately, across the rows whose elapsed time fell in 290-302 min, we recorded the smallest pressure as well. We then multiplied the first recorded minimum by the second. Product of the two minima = 8874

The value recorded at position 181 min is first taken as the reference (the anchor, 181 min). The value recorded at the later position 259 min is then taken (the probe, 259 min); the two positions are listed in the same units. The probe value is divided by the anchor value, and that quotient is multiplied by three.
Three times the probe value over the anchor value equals 3.7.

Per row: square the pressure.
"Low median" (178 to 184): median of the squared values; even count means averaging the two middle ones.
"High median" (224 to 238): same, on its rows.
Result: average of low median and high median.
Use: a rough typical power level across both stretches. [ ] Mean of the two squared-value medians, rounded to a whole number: 6132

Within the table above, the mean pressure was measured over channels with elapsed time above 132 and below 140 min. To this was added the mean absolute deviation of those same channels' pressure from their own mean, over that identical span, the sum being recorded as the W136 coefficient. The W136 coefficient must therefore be 60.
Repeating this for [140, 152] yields 60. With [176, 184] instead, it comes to 70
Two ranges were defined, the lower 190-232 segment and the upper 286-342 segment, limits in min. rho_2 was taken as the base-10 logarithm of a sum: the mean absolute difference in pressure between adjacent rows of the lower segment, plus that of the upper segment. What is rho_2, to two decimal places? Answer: 0.80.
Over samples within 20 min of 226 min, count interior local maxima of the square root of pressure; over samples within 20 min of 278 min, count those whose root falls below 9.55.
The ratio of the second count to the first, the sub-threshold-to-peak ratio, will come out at 3.0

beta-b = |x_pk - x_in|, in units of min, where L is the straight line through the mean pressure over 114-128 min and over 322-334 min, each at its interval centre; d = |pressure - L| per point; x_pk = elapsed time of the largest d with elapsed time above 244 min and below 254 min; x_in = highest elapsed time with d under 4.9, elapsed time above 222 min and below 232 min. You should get 20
